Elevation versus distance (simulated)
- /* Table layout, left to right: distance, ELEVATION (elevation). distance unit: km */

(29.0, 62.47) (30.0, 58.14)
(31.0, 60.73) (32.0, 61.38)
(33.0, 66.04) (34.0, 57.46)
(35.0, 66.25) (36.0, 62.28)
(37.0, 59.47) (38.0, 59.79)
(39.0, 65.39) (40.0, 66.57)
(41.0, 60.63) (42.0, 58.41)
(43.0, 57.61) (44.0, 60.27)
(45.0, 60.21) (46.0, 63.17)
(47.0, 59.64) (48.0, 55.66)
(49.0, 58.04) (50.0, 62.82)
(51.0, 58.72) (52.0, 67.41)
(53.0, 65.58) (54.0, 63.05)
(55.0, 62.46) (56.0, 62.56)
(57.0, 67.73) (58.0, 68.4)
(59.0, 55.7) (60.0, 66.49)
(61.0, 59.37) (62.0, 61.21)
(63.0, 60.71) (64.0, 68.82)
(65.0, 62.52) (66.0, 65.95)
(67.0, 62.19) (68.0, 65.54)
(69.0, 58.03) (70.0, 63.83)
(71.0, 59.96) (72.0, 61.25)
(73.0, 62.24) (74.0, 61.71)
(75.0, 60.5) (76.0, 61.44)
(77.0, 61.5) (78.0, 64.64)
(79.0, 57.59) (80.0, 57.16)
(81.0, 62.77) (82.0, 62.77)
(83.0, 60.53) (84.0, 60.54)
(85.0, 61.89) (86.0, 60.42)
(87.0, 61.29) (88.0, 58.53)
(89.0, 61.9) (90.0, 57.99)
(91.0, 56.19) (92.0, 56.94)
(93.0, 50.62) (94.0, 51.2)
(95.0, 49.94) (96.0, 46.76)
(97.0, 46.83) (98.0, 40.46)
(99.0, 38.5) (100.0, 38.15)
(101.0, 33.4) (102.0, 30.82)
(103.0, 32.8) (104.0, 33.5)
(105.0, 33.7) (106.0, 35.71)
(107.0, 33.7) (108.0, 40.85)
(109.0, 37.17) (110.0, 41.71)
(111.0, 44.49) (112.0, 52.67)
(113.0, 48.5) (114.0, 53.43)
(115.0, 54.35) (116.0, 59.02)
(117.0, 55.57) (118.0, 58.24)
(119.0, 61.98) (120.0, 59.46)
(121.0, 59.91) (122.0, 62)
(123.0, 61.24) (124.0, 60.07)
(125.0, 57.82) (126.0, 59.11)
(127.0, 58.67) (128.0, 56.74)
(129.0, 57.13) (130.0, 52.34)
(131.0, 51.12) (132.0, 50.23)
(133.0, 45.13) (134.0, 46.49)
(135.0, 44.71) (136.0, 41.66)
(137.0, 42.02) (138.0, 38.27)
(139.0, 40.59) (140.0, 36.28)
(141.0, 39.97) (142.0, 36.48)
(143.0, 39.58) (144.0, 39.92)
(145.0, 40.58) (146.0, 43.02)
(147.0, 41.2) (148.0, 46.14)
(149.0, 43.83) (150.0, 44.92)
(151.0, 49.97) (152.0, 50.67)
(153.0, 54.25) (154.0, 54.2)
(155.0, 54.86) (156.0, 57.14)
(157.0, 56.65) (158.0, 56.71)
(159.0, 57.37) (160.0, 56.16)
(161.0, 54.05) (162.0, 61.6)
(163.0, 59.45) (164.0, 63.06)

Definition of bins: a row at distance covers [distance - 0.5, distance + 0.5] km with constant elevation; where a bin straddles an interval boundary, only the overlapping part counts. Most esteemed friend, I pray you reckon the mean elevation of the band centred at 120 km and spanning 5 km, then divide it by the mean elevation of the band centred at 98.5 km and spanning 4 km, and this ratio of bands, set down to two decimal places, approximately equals 1.47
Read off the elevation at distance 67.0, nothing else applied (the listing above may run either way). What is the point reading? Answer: 62.19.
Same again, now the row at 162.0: 61.6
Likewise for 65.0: 62.52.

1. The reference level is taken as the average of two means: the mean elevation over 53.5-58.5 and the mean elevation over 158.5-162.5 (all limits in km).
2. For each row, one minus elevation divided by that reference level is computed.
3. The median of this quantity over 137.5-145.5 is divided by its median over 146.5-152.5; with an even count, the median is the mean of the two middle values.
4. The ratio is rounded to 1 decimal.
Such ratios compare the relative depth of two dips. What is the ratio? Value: 1.4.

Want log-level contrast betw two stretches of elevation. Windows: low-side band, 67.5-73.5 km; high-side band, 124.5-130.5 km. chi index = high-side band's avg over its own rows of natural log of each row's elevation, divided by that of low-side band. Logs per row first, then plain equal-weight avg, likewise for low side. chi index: 0.98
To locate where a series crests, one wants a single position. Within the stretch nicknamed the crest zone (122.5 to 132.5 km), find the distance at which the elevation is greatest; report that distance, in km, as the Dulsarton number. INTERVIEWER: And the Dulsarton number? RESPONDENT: 123.0 km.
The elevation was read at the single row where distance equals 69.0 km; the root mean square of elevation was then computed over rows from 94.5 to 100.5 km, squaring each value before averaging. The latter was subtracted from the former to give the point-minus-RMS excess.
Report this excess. 14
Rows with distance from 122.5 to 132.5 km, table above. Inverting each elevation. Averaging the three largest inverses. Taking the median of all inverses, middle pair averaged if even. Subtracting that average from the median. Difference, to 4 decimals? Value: -0.0021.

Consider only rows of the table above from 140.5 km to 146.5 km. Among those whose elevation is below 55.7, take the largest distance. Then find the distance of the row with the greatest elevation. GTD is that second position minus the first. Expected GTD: 0 km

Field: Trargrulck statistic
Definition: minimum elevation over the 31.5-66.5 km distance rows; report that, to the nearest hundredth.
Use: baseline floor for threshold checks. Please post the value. 55.66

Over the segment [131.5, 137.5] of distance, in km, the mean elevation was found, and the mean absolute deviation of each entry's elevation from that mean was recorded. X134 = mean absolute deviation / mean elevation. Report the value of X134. 0.050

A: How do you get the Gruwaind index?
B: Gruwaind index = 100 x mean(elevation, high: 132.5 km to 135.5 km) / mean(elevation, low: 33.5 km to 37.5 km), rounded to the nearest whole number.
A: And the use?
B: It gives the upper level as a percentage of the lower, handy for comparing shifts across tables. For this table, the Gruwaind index 74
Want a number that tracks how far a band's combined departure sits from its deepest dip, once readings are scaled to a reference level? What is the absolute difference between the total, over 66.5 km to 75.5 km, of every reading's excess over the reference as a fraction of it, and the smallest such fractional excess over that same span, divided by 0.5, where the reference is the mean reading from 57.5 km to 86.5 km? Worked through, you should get 0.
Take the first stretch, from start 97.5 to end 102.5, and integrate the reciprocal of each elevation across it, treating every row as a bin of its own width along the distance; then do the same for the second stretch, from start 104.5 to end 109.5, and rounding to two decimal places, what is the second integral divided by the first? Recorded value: 1.00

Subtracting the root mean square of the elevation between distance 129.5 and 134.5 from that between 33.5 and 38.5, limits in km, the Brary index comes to 12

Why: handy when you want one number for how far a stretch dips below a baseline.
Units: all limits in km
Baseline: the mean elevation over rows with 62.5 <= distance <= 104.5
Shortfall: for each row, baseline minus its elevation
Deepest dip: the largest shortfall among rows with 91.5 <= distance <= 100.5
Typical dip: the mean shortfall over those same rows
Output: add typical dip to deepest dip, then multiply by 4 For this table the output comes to 105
